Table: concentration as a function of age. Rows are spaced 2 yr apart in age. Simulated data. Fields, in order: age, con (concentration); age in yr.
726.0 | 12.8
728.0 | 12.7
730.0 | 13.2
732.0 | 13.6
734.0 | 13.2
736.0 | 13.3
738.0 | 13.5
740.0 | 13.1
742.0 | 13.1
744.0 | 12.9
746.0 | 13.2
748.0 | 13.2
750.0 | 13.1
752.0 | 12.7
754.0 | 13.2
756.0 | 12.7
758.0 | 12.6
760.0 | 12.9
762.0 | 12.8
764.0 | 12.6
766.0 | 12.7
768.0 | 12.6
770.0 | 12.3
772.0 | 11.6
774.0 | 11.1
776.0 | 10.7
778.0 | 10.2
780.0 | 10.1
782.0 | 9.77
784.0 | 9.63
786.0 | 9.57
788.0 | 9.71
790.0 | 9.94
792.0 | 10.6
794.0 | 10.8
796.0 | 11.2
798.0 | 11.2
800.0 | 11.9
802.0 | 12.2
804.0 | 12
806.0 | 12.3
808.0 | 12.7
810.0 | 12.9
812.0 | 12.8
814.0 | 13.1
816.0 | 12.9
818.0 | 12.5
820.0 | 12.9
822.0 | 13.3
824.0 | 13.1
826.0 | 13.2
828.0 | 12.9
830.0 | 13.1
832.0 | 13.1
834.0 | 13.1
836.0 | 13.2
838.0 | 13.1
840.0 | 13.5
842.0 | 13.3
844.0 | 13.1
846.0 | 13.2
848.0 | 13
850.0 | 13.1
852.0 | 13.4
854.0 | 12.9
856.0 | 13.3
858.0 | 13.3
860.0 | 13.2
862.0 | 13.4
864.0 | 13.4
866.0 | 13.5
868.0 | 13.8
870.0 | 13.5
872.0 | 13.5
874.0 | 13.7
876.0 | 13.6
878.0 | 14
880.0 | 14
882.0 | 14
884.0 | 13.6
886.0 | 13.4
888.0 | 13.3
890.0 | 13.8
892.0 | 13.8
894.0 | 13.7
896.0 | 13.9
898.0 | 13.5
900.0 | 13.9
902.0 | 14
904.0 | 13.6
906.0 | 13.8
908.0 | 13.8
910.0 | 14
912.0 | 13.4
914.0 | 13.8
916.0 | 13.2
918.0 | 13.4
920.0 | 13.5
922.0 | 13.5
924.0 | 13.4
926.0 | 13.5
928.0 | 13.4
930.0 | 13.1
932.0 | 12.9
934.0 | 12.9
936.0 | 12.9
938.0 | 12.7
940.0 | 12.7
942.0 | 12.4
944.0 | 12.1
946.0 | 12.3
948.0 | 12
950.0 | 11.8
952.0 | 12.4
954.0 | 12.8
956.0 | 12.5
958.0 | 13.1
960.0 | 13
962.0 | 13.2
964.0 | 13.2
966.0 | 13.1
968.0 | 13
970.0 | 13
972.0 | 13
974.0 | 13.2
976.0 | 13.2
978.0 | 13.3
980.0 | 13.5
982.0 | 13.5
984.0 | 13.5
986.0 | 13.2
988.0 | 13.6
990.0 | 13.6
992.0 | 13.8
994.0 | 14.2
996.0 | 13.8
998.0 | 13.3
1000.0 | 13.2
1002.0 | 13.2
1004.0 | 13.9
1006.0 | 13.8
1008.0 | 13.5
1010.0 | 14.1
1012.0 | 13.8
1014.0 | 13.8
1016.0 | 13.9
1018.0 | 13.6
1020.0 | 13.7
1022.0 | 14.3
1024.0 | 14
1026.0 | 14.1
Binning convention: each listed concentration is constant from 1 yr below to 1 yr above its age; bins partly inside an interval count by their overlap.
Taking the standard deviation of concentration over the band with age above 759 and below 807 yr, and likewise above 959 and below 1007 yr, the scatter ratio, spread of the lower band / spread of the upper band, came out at 3.5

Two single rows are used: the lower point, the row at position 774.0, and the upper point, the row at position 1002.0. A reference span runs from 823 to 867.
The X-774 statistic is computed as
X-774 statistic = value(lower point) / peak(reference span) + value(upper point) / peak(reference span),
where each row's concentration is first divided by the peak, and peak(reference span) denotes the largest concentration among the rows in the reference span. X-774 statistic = 1.80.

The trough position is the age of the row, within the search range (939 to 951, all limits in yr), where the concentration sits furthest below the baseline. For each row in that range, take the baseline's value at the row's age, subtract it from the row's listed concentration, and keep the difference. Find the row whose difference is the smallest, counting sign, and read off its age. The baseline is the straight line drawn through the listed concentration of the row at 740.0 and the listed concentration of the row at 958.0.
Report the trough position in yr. 950.0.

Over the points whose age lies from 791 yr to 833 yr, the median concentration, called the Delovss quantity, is 12.8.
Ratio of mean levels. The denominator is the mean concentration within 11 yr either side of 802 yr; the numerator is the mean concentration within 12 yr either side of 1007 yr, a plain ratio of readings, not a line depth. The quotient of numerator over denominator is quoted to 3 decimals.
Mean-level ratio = 1.150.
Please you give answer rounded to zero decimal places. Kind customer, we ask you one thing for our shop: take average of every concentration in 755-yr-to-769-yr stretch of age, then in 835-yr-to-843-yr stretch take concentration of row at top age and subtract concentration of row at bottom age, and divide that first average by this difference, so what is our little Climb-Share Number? 127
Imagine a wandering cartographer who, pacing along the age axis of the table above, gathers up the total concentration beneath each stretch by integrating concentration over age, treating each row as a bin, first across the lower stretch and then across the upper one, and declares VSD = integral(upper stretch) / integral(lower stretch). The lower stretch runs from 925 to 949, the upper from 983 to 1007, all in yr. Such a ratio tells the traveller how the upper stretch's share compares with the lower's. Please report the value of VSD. 1.067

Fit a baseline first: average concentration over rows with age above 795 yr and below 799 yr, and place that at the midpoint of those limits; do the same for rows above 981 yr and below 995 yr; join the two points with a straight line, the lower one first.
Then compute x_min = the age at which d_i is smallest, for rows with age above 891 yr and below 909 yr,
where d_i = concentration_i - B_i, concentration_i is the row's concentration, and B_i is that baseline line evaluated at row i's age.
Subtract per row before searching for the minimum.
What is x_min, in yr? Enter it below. 898.0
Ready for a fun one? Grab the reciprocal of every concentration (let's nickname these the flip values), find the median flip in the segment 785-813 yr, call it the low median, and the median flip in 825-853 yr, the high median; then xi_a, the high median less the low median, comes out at -0.010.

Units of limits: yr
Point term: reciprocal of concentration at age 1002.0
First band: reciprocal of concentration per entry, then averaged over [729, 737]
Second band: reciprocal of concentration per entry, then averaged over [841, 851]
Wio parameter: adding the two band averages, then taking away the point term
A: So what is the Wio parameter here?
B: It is 0.075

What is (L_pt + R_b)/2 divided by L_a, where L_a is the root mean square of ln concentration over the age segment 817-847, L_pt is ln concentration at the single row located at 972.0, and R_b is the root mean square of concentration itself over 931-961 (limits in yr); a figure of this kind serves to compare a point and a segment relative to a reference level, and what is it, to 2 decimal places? 2.94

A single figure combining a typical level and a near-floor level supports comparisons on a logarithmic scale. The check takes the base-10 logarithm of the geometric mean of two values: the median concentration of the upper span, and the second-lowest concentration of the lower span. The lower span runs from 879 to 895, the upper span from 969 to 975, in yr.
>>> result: 1.12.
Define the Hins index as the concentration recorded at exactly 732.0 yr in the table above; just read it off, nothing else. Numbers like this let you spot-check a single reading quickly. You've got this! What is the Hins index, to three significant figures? 13.6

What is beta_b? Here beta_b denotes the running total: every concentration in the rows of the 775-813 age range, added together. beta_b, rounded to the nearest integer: 210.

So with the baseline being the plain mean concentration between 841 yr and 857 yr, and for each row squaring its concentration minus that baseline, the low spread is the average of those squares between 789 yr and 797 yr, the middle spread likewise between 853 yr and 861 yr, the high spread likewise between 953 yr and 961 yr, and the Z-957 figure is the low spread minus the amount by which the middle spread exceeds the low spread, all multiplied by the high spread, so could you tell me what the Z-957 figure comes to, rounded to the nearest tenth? 2.0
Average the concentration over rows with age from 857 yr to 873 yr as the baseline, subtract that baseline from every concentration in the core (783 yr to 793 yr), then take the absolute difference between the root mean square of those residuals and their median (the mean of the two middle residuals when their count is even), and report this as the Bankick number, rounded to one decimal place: 7.3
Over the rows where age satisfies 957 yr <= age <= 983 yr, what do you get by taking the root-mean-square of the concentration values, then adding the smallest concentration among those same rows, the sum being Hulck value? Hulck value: 26.2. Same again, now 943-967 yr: 24.4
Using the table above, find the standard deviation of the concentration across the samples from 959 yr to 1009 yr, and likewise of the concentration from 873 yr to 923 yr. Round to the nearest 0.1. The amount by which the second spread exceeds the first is -0.1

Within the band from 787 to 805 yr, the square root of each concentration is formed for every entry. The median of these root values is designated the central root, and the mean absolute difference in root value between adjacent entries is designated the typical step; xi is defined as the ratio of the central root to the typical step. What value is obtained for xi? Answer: 66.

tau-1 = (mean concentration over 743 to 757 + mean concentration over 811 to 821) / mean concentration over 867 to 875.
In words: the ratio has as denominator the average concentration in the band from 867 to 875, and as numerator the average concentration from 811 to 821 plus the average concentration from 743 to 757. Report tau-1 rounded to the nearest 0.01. 1.90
